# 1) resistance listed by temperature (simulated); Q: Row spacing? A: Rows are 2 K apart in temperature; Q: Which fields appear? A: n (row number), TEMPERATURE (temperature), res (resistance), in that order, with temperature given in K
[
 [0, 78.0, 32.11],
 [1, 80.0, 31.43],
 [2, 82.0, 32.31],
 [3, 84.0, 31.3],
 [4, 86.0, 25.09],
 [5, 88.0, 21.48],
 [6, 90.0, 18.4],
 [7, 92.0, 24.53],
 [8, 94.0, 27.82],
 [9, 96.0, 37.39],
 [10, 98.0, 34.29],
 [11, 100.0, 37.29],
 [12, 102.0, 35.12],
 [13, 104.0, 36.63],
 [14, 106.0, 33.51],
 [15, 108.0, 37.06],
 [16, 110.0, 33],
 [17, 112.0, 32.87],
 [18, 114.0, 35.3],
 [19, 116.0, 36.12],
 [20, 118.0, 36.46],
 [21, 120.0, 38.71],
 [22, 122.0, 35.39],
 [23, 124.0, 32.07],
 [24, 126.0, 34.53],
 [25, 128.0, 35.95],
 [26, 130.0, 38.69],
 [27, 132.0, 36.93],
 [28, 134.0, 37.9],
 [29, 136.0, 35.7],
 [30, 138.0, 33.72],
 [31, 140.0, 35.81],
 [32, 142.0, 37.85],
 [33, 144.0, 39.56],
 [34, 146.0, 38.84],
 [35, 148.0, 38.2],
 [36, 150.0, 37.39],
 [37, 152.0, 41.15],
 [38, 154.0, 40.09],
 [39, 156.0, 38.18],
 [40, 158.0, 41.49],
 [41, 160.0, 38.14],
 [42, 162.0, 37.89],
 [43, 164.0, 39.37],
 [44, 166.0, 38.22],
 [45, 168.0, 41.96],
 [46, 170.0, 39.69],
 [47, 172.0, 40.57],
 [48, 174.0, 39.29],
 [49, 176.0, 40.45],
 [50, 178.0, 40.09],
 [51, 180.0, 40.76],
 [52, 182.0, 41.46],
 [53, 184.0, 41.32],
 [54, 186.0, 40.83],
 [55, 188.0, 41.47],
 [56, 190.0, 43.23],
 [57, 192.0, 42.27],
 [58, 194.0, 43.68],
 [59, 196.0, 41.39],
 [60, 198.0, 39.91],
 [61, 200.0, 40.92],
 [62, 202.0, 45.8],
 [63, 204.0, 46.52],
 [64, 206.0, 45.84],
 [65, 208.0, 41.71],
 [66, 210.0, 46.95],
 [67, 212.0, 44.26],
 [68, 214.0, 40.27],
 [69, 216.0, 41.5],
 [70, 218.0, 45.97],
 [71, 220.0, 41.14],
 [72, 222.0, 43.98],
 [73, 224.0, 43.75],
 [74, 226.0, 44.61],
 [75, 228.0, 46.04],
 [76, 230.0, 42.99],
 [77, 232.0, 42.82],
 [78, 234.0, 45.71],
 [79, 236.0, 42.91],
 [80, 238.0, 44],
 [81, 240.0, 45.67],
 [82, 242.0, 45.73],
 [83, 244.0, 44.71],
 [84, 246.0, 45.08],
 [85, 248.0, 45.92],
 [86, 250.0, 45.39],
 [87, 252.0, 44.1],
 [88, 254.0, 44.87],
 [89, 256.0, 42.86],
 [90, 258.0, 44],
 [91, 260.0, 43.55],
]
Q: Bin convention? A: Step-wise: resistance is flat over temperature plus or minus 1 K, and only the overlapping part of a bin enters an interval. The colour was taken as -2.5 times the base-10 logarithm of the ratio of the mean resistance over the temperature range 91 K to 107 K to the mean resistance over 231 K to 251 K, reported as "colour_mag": 0.32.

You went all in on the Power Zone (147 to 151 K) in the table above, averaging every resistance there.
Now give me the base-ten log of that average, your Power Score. 1.58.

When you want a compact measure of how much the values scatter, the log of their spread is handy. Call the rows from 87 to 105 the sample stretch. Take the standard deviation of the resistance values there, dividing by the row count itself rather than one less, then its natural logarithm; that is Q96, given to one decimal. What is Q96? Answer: 1.9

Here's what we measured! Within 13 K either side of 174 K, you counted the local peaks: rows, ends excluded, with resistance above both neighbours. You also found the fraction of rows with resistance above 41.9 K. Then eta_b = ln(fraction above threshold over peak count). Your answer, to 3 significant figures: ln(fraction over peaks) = -4.17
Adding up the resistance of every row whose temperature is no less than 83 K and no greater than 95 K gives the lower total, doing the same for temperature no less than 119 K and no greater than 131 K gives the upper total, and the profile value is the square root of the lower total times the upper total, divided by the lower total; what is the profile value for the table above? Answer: 1.20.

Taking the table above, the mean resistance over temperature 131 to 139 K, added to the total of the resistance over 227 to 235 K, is 214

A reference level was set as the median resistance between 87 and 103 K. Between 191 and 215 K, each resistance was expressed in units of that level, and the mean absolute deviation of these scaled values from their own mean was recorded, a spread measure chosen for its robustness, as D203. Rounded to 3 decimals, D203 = 0.071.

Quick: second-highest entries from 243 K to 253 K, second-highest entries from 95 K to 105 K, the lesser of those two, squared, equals 1391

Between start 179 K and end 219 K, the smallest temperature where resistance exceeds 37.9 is 180.0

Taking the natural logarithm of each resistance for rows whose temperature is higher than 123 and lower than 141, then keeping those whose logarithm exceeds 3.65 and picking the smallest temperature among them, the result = 130.0 K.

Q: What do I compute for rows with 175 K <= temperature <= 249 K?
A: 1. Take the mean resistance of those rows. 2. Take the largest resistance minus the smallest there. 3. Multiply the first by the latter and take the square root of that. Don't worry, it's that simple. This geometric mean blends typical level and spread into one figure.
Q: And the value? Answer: 17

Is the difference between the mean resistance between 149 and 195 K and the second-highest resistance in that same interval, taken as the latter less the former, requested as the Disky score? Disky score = 2.8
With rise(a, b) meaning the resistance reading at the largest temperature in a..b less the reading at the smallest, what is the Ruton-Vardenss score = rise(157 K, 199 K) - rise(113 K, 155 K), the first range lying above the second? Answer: -6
